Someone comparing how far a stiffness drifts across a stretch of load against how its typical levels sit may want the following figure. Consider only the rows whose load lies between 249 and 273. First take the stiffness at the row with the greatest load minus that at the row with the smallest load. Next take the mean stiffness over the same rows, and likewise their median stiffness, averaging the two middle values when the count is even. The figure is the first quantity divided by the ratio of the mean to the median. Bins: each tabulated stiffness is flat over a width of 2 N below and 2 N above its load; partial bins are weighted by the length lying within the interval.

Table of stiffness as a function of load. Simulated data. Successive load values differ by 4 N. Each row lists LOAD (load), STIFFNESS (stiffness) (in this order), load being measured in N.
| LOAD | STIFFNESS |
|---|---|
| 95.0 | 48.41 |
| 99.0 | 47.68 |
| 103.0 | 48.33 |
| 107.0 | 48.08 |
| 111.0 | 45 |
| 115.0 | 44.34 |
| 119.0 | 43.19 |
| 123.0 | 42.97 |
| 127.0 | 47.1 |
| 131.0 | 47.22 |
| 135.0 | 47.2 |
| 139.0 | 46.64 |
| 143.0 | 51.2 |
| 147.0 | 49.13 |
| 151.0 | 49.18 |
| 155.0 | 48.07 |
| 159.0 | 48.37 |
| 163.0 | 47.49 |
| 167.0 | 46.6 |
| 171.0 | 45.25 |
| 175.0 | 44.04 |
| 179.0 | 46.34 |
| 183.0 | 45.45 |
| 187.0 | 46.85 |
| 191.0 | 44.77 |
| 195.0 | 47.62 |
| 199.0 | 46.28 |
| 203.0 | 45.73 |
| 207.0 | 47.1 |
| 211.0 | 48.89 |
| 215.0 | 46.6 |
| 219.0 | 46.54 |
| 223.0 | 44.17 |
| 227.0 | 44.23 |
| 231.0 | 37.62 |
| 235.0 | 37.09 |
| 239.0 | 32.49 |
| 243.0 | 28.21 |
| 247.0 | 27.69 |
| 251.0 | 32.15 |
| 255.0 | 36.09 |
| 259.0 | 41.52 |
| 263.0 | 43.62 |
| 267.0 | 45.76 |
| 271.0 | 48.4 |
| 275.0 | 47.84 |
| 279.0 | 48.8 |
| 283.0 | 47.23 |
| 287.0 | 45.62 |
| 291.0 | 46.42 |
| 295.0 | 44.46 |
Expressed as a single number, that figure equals 17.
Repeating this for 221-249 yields -17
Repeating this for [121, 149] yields 6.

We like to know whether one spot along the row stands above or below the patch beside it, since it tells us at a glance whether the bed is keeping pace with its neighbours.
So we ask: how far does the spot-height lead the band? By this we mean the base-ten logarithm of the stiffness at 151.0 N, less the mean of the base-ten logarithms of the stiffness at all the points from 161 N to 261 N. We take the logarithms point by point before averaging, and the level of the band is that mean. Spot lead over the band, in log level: 0.07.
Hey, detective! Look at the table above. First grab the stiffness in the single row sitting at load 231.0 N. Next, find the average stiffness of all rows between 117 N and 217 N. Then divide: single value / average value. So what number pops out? 0.80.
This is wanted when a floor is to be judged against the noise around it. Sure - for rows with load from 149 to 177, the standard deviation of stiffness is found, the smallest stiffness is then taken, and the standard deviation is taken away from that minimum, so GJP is 42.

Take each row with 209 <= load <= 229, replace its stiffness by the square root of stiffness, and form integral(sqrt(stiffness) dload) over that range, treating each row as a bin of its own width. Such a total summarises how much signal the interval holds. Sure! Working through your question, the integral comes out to 136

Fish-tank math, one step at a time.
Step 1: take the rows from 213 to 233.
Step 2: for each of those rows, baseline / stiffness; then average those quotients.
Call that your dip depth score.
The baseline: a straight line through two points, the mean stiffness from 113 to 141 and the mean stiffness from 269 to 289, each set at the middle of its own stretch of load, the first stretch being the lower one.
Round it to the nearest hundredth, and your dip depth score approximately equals 1.07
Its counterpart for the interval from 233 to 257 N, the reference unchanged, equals 1.48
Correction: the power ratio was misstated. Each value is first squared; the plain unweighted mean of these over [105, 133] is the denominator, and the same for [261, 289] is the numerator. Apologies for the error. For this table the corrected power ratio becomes 1.06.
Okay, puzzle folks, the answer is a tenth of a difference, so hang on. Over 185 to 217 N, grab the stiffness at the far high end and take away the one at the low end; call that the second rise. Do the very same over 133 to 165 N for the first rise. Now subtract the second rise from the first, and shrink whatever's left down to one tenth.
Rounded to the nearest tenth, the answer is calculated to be 0.1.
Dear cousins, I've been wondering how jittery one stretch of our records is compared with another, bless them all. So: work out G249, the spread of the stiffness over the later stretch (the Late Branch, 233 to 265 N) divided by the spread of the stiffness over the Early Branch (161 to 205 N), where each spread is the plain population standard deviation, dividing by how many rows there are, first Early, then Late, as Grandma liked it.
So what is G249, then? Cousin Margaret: 5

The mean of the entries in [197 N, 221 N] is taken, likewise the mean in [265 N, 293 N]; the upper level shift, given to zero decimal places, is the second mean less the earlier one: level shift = 0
